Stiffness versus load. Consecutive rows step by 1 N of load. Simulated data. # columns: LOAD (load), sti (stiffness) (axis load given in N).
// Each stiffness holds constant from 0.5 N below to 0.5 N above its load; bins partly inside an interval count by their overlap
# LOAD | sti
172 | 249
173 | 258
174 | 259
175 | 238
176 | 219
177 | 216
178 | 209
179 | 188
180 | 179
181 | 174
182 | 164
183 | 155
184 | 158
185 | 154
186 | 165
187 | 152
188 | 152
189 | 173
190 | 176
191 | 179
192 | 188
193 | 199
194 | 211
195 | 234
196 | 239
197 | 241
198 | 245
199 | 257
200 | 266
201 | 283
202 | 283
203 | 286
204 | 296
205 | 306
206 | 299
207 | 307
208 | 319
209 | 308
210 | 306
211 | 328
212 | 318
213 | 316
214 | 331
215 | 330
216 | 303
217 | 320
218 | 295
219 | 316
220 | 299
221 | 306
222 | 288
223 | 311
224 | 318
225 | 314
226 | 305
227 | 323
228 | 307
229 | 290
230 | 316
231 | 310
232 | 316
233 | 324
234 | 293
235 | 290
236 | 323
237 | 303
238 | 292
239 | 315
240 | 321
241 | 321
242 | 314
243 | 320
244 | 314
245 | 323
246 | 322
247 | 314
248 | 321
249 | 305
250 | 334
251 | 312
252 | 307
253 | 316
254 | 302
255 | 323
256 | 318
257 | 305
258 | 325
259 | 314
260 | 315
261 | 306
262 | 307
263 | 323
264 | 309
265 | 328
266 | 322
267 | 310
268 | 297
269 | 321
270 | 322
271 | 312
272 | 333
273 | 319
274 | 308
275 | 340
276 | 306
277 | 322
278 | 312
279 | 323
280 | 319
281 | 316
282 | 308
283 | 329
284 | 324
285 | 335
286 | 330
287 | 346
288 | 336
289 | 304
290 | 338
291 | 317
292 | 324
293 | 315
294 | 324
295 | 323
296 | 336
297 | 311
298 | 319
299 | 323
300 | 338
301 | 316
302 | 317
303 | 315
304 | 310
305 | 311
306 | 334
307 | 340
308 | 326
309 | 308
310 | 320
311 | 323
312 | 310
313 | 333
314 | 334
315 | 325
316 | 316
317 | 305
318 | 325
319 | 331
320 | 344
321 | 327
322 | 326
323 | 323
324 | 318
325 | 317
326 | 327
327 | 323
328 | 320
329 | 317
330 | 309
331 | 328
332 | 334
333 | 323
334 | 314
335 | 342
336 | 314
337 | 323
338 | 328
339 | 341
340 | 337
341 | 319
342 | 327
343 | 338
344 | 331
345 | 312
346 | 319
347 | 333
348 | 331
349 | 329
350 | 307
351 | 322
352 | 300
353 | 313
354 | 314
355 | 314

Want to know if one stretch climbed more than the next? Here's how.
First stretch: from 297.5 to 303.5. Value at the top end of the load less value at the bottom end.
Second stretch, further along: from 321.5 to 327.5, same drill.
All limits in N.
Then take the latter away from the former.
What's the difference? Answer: -1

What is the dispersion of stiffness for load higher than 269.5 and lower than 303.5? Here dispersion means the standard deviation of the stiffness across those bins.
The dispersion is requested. 11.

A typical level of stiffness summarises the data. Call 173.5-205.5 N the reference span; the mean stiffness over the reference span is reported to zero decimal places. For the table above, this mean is 214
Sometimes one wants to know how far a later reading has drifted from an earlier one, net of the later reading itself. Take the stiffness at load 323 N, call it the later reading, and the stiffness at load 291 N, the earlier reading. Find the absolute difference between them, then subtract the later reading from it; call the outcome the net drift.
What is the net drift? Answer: -317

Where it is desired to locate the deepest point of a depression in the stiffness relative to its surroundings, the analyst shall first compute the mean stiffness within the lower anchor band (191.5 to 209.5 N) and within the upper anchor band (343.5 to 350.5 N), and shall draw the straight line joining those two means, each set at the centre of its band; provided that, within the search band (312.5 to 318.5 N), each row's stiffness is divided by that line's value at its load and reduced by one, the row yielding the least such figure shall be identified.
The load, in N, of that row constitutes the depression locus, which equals 317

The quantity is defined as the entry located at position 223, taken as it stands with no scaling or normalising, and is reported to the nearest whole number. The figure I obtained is 311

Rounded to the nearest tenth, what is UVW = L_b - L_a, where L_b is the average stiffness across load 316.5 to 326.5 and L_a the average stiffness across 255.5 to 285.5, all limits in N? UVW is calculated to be 6.7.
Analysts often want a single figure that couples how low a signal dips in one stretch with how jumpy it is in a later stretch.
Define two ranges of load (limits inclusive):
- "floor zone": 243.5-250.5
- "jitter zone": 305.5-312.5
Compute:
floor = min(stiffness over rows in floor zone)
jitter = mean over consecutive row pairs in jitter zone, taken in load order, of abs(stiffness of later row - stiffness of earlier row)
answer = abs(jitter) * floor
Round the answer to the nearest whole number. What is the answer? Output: 3355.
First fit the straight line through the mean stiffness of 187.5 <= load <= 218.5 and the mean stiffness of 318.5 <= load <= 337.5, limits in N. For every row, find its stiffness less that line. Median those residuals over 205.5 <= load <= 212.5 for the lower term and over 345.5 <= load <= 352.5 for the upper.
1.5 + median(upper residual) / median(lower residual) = 1.2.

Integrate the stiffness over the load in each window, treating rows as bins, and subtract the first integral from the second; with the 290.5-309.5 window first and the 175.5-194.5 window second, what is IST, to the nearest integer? -2696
